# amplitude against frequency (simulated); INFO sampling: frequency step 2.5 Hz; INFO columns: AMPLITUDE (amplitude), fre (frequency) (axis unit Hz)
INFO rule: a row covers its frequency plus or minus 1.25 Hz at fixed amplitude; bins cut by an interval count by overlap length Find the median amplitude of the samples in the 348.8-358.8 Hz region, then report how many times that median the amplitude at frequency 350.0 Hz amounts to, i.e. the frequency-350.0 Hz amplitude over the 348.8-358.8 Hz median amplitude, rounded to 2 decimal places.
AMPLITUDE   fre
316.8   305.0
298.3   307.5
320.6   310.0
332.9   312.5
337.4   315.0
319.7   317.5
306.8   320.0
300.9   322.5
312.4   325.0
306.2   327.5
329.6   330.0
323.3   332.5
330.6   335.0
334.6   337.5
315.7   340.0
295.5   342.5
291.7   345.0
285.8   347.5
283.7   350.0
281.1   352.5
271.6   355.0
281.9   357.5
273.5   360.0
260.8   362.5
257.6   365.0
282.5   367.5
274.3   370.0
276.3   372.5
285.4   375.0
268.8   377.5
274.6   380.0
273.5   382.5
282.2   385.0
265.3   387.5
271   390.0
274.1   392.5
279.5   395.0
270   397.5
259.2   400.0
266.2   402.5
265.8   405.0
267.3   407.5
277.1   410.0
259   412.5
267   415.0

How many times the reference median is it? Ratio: 1.01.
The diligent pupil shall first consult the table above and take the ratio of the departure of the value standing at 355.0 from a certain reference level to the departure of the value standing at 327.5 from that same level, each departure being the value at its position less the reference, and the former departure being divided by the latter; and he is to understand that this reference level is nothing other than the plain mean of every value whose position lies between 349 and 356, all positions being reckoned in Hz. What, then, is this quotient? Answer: -0.3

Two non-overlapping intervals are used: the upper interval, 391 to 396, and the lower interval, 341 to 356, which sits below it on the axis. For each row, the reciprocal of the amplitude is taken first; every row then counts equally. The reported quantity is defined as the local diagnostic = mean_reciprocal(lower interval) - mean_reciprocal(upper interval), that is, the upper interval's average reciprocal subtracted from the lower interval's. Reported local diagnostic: -0.0001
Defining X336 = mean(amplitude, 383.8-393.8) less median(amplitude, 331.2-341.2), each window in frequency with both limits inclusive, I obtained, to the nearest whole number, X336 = -54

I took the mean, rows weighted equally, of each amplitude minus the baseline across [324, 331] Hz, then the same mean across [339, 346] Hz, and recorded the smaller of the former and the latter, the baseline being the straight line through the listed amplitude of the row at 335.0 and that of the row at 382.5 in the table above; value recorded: -24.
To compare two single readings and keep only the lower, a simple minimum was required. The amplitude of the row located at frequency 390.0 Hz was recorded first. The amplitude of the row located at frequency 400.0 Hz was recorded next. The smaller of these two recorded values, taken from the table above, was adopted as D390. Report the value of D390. 259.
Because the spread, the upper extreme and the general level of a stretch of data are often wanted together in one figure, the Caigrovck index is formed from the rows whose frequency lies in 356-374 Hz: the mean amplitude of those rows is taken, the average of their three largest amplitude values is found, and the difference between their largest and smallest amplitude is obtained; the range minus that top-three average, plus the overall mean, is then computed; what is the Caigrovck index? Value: 17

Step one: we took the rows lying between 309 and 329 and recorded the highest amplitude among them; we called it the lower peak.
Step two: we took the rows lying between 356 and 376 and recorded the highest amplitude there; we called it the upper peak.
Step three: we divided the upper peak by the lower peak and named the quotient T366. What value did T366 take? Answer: 0.85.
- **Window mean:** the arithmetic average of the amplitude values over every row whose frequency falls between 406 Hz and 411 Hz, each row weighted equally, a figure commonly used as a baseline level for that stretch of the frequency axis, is 272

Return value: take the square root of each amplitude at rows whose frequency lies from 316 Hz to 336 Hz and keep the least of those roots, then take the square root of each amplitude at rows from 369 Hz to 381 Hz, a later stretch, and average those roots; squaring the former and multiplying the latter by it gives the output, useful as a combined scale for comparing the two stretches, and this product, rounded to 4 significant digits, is 4998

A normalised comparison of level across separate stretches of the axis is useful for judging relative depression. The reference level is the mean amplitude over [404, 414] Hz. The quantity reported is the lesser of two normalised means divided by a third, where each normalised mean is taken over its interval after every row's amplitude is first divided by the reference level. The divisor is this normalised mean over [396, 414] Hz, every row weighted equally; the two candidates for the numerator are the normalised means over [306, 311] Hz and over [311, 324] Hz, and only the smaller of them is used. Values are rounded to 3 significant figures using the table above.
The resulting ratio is 1.16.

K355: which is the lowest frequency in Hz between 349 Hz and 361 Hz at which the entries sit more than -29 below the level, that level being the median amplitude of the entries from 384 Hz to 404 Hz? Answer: 350.0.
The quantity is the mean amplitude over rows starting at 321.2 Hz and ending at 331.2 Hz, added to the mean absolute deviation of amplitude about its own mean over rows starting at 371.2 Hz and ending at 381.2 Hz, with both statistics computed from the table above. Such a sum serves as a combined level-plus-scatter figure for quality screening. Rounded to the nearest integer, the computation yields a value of 317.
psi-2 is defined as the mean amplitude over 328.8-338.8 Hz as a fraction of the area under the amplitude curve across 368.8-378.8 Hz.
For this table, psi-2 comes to 0.1193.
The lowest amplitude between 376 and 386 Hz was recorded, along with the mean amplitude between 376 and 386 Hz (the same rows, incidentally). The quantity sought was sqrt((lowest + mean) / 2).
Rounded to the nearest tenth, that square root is 16.5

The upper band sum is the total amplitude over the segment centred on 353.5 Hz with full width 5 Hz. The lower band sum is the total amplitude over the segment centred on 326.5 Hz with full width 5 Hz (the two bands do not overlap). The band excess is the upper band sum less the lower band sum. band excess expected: -66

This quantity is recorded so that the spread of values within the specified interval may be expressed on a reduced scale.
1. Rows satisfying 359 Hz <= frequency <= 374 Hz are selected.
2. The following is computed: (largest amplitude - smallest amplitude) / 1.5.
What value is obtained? 16.6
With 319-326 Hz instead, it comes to 7.7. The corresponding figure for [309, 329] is 24.3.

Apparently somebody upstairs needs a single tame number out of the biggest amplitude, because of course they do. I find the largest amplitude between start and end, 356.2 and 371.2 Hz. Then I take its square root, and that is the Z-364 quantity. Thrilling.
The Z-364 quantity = 16.8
